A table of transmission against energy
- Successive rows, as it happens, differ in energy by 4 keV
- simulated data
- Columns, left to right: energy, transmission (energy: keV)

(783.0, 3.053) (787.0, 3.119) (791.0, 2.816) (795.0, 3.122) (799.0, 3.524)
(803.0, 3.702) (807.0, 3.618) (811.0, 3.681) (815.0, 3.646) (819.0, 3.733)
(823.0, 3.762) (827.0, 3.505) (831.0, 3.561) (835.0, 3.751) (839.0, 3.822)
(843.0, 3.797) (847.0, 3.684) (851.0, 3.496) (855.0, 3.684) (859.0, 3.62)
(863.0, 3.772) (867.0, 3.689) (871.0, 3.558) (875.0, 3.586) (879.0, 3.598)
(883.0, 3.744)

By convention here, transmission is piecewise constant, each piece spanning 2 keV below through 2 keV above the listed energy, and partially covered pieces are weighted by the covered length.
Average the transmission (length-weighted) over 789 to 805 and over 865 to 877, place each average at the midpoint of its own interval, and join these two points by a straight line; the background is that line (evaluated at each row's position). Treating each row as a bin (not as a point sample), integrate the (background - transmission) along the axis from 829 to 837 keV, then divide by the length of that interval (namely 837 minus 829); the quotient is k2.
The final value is -0.21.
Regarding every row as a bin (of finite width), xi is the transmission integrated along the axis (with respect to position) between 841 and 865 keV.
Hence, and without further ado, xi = 88.2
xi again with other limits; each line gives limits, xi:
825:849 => 88.5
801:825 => 88.6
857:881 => 87.3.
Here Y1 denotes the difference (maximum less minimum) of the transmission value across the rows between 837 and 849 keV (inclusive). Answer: 0.14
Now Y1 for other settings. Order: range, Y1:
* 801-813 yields 0.08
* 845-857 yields 0.19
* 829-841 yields 0.26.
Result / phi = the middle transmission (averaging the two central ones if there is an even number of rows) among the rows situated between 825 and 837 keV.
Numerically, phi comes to 3.56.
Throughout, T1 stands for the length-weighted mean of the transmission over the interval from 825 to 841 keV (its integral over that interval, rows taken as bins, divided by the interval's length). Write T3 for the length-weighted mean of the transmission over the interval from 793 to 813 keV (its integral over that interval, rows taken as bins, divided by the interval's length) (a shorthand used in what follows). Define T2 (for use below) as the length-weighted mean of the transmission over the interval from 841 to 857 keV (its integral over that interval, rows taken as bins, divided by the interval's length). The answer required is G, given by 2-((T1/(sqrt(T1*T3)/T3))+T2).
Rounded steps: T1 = 3.66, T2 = 3.67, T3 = 3.53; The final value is -5.26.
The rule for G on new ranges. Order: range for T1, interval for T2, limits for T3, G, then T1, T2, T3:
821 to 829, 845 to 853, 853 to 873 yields -5.24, 3.63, 3.59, 3.66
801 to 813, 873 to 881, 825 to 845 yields -5.27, 3.67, 3.59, 3.69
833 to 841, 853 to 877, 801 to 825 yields -5.39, 3.79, 3.65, 3.69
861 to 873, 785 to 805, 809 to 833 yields -4.92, 3.67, 3.26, 3.65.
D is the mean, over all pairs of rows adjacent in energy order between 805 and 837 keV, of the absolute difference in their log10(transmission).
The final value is 0.0122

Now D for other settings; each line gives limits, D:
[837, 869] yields 0.0138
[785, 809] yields 0.0346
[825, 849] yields 0.0107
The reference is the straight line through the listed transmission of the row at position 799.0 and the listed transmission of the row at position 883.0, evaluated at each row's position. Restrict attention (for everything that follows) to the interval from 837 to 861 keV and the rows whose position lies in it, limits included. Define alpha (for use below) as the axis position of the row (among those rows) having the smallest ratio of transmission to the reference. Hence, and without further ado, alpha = 851.0 keV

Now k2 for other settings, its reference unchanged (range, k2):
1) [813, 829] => -0.27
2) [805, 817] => -0.30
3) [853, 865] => -0.13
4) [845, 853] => -0.07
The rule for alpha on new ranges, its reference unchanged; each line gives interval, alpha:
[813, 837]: 827.0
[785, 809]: 791.0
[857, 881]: 871.0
